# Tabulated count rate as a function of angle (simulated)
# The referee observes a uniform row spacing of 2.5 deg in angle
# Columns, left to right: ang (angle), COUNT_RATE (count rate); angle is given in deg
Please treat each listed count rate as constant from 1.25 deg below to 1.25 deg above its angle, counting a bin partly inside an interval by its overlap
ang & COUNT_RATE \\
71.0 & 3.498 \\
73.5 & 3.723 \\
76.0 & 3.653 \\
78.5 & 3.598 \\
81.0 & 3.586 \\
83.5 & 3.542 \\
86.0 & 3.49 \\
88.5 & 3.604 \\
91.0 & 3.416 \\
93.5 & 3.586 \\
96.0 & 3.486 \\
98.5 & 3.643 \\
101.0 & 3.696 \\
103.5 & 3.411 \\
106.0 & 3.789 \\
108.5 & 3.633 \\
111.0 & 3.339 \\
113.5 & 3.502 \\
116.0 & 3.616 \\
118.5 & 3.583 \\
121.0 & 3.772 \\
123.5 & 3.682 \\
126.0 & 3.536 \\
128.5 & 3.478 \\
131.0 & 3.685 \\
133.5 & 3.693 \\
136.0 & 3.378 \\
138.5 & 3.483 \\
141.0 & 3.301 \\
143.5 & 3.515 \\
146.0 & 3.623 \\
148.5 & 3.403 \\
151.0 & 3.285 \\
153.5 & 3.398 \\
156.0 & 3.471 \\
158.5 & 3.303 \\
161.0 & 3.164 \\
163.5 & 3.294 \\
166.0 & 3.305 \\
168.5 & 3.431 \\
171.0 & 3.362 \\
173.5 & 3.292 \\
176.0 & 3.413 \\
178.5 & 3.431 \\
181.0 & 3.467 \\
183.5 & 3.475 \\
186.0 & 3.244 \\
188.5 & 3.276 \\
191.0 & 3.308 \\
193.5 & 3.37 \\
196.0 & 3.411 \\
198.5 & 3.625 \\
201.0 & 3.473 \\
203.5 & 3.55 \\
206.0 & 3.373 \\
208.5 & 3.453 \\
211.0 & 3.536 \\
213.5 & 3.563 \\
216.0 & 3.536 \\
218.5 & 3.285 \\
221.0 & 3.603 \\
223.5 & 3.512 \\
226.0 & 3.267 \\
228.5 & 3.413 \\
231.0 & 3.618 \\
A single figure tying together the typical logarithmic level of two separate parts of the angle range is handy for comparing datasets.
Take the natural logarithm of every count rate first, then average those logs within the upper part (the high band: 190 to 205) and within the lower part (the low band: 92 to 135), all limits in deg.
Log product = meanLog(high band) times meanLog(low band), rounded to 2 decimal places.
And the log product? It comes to 1.59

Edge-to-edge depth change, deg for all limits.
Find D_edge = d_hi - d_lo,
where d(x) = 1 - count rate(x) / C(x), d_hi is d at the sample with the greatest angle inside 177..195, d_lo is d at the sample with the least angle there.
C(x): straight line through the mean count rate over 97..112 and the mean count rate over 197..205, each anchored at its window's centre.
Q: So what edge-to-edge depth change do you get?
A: 0.02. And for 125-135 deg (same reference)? -0.04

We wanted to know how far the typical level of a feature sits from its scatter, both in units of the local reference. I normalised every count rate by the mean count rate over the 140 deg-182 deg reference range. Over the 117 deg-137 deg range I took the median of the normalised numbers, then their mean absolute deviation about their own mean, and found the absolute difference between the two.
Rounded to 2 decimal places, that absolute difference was 1.04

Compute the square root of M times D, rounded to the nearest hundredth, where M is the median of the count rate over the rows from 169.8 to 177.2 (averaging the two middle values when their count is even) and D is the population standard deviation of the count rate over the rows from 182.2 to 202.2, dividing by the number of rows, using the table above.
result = 0.63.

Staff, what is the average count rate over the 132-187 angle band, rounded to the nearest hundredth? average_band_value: 3.40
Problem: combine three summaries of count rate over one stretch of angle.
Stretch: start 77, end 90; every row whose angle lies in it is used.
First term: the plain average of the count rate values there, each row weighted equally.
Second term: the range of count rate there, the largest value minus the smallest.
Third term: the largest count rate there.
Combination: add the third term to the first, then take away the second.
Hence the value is 7.05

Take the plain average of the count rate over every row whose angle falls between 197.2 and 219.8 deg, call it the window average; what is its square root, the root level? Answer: 1.87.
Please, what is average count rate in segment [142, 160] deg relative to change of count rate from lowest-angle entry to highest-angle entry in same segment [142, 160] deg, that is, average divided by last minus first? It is -16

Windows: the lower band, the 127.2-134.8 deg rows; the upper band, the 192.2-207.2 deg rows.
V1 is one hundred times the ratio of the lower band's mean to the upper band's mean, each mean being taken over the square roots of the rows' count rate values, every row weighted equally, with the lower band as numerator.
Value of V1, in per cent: 102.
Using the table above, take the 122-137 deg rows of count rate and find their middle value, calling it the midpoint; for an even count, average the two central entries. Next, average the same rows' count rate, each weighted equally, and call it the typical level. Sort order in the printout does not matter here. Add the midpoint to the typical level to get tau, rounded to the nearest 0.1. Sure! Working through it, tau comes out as 7.2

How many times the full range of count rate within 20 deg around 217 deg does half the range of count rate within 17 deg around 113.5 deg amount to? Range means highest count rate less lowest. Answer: 0.67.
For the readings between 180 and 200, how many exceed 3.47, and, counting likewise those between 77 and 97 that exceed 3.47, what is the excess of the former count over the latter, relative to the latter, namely -0.71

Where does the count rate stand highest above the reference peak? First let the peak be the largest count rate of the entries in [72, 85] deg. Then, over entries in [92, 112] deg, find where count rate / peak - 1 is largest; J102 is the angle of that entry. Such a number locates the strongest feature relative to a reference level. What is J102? 106.0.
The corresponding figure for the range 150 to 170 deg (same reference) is 156.0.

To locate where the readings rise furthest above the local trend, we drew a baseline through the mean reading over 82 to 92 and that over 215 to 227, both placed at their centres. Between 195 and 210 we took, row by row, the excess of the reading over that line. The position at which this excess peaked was 198.5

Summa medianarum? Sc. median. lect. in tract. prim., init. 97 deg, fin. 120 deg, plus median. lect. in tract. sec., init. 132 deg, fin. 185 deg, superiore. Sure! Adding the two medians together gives 7.02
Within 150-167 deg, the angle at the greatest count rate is 156.0 deg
